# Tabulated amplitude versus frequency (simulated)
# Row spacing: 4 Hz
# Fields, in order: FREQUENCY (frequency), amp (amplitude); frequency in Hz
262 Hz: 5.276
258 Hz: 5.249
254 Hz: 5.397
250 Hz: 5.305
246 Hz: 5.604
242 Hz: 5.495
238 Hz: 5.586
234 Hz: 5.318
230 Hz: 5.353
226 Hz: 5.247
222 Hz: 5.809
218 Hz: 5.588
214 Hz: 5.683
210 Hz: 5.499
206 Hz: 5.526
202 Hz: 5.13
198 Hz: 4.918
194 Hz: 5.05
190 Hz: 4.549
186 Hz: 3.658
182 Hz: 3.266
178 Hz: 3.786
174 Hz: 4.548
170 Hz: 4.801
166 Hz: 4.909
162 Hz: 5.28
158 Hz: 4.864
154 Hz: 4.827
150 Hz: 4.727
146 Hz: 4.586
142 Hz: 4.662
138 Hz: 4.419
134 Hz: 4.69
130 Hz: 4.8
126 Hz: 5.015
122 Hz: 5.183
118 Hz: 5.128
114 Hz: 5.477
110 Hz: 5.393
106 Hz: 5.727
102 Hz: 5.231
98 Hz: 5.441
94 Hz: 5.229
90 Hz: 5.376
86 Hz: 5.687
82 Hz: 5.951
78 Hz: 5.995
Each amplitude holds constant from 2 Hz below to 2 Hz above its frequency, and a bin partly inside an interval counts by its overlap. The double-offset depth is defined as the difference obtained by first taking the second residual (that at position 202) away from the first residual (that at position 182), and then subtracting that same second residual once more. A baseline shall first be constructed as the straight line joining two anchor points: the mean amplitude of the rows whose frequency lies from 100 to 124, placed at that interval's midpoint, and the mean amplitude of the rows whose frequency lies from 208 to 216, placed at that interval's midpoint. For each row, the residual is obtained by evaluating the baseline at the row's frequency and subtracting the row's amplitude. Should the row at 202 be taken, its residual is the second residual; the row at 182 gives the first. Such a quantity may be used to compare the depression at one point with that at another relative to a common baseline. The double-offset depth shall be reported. 1.4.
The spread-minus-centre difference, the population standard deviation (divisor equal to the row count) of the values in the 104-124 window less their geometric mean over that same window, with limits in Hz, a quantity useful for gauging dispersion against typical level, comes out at -5.16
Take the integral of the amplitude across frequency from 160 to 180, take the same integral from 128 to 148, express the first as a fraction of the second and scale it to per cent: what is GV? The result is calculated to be 101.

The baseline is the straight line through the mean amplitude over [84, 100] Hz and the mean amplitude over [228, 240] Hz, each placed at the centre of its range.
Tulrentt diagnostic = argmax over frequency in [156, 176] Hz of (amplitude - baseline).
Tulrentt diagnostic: 162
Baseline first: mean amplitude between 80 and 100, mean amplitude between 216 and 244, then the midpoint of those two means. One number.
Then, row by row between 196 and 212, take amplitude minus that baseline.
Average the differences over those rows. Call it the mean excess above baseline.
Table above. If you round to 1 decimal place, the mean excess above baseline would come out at -0.2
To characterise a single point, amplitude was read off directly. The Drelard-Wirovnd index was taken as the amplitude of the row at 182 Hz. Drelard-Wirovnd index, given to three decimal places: 3.266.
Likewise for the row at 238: 5.586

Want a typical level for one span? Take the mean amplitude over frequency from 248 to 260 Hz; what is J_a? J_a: 5.3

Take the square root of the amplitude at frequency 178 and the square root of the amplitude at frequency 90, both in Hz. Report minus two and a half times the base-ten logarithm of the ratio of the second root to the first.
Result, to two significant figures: -0.19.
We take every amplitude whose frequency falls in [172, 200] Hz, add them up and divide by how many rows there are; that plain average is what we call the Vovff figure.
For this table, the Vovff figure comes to 4.3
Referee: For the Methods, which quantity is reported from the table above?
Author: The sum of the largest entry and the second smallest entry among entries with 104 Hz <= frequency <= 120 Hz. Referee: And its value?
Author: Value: 11.1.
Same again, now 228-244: 10.9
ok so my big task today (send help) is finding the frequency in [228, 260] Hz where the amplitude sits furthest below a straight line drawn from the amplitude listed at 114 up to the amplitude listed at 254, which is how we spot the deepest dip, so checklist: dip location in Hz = 258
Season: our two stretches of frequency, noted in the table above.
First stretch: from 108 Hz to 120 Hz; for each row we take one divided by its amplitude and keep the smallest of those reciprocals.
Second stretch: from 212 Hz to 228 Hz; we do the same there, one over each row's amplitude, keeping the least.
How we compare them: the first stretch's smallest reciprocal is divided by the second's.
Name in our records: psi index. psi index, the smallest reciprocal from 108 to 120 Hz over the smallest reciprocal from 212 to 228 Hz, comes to 1.06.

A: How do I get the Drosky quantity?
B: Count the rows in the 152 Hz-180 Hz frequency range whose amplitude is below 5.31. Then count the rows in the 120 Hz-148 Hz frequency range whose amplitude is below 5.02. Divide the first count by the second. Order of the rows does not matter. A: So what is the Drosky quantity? 1.2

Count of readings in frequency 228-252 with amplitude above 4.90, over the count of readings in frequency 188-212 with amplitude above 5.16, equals 3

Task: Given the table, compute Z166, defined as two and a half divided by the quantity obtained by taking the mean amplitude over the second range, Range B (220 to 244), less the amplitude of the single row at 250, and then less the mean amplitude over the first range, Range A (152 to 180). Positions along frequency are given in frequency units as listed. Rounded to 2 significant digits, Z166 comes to -0.55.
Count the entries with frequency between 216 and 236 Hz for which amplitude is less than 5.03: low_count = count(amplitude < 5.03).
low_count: 0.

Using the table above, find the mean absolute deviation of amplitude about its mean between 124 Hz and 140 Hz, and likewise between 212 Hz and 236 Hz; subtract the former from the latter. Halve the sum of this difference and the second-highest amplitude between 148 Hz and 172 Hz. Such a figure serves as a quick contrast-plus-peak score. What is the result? 2.46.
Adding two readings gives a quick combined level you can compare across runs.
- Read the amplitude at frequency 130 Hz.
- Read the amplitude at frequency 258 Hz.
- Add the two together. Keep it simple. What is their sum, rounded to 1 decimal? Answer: 10.0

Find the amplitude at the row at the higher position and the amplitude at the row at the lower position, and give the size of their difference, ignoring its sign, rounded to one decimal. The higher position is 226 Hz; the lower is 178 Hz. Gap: 1.5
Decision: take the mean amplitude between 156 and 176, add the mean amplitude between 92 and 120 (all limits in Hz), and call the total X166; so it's 10.3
